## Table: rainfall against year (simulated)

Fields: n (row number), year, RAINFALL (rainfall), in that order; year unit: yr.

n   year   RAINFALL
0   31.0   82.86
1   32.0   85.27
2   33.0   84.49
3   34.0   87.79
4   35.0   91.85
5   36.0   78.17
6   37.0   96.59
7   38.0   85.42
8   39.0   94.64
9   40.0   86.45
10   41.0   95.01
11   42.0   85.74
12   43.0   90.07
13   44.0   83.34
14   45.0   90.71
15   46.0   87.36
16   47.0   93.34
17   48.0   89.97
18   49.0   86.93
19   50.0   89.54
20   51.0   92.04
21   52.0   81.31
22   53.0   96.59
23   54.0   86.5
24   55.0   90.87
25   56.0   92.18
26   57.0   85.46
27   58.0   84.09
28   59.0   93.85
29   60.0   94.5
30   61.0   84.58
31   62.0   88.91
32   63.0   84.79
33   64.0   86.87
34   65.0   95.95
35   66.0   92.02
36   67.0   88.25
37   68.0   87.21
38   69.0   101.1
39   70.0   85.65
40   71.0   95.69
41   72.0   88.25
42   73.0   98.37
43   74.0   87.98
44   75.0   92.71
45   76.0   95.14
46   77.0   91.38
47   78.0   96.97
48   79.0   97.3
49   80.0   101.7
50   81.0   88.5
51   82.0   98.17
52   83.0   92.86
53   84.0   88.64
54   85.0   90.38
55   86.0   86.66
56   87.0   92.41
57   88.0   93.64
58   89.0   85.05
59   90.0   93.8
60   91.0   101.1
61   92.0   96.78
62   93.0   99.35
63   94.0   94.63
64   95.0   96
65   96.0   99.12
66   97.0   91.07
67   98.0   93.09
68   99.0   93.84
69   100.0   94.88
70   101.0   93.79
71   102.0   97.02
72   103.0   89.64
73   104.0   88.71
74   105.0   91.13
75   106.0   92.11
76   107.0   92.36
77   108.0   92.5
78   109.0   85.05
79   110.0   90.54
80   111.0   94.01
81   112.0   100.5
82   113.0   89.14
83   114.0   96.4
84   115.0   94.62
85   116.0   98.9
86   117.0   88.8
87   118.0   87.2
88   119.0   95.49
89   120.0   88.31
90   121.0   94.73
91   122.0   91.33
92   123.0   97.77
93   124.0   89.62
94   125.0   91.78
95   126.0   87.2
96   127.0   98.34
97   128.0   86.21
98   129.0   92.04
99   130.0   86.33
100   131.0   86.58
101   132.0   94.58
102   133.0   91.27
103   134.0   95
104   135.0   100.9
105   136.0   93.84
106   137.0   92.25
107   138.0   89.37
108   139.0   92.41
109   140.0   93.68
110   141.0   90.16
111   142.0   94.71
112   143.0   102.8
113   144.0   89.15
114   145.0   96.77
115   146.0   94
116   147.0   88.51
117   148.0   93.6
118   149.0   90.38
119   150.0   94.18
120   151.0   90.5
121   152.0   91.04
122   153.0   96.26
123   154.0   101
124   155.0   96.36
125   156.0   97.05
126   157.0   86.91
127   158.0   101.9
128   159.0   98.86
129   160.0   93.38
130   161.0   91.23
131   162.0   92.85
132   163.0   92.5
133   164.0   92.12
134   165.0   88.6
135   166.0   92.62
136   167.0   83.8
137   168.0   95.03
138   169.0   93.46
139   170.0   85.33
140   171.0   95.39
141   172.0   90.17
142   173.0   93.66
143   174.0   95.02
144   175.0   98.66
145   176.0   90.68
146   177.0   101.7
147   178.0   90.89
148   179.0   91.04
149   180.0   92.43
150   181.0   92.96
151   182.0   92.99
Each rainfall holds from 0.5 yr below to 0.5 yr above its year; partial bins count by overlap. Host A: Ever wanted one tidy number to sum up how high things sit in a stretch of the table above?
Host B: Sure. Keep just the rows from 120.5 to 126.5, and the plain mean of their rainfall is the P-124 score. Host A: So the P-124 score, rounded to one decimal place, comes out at 92.1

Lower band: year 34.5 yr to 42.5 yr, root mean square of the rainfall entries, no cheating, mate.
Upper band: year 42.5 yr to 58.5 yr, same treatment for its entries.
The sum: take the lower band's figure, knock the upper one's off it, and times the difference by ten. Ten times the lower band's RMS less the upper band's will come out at 6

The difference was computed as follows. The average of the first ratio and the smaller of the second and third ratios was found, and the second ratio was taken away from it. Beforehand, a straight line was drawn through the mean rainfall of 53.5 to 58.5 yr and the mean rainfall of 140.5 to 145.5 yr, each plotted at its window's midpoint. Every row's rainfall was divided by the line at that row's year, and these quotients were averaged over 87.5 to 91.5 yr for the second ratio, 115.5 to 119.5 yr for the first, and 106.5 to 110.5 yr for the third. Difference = -0.04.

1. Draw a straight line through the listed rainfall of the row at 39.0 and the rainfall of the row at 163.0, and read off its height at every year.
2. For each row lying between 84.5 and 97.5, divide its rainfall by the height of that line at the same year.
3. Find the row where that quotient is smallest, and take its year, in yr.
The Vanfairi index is 89.0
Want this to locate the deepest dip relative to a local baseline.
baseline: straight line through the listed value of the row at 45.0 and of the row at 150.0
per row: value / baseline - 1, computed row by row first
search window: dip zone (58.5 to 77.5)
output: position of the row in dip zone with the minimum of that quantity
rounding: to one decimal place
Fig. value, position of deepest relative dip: 61.0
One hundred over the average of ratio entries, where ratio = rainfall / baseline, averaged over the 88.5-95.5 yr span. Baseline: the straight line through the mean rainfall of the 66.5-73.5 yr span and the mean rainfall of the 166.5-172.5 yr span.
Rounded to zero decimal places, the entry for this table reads 96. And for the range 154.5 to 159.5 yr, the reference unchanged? 94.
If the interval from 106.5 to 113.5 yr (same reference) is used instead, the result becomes 99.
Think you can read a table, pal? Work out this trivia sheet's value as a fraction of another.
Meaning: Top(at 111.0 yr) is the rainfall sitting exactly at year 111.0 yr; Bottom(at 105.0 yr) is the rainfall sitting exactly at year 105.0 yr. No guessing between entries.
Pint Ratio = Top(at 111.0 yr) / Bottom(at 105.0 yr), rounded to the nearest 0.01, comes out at 1.03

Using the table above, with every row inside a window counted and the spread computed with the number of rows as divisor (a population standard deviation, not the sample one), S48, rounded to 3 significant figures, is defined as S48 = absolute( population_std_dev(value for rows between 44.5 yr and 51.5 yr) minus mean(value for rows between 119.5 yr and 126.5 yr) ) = 89.4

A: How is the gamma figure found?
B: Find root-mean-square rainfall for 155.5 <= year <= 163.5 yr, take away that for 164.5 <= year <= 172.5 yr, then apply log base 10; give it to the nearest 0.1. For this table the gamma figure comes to 0.6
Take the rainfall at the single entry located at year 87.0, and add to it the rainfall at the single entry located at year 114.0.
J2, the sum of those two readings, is 189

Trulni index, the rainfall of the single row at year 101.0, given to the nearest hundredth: 93.79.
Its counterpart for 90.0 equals 93.80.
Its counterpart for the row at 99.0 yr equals 93.84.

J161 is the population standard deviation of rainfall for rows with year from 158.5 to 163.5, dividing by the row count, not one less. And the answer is 2.6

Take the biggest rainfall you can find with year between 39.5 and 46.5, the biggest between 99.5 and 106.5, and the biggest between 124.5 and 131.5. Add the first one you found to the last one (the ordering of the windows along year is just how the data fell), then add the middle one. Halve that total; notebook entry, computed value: 145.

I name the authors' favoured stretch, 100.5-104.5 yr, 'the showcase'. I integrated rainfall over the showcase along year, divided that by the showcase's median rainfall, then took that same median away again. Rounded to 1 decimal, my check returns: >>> -87.7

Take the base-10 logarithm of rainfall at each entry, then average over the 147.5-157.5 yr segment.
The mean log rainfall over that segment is 1.97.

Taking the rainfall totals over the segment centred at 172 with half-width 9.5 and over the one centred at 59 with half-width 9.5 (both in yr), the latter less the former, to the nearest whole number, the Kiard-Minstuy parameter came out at -61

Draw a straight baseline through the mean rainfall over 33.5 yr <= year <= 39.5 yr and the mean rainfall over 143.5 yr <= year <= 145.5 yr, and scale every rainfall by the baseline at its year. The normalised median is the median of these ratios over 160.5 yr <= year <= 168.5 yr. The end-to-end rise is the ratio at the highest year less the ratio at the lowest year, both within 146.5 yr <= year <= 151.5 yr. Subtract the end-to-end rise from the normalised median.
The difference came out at 0.97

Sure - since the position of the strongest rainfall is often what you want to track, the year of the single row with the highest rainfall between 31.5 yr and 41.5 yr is 37.0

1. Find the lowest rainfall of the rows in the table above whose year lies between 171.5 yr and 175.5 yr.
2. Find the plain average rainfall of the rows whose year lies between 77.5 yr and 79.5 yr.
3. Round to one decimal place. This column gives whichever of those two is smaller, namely 90.2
